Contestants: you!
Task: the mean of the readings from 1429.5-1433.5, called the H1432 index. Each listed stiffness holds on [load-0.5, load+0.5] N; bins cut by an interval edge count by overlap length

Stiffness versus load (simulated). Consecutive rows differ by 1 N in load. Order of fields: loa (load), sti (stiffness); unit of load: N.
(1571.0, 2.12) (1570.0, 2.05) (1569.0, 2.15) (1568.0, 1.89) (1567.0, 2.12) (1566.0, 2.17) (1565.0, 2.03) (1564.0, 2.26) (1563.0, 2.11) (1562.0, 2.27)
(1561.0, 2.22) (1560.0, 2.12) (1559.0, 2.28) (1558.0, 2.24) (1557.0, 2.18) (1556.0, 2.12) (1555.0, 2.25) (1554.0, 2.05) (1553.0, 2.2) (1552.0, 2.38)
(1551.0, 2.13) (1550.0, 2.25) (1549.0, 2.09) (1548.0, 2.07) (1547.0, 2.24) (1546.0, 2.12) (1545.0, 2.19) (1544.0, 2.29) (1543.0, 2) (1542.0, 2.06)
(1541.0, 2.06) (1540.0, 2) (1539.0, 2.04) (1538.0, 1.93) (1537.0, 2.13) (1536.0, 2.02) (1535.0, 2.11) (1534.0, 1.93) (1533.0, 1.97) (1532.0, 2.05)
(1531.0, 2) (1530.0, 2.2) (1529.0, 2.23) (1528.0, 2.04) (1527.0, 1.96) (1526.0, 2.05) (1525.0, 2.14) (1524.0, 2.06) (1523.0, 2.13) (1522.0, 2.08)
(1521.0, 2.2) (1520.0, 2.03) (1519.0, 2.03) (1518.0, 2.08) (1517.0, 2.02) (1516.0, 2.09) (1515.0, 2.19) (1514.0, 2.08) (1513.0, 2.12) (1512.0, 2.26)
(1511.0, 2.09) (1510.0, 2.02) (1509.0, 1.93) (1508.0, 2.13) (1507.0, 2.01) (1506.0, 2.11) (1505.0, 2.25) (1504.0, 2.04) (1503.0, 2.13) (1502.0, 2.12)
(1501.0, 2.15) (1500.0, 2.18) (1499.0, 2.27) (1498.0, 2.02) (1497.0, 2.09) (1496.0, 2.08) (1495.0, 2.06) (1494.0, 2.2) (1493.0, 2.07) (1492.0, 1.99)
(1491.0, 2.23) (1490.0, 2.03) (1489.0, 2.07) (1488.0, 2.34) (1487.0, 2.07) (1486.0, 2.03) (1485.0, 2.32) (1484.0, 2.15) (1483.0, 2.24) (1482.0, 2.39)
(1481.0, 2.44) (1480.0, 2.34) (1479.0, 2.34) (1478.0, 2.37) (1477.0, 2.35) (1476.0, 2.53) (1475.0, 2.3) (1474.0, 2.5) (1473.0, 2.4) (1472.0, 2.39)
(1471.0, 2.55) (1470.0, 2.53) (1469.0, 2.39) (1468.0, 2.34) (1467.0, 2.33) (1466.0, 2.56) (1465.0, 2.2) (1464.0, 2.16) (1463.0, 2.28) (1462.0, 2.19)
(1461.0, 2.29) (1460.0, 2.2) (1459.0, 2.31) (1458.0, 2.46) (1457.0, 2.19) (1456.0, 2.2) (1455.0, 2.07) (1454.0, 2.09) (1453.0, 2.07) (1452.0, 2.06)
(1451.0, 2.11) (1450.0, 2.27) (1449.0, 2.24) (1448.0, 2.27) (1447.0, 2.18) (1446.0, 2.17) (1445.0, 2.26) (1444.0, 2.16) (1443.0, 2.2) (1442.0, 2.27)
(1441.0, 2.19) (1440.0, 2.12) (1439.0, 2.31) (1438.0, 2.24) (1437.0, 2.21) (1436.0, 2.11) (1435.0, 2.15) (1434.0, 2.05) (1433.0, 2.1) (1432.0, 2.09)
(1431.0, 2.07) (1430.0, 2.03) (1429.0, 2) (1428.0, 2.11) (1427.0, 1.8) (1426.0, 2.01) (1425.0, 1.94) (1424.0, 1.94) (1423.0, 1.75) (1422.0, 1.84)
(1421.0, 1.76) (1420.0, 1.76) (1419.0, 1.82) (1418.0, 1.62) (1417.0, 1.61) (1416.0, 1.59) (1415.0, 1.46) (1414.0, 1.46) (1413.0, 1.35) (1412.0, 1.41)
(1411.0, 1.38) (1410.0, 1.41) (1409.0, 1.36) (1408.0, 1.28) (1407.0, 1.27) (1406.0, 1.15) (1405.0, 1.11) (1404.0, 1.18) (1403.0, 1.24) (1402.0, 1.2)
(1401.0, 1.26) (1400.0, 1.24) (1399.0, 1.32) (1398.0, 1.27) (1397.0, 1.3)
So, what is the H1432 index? 2.07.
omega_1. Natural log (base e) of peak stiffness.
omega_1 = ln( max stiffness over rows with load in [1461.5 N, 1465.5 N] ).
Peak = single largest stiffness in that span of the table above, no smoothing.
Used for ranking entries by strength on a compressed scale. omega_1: 0.82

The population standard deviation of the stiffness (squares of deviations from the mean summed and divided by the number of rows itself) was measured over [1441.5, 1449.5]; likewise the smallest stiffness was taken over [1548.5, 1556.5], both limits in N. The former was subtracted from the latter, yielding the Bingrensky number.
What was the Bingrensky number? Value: 2.01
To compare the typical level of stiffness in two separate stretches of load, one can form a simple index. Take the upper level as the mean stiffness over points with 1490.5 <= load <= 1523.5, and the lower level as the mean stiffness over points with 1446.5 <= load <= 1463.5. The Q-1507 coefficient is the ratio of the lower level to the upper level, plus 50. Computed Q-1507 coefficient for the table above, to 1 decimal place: 51.0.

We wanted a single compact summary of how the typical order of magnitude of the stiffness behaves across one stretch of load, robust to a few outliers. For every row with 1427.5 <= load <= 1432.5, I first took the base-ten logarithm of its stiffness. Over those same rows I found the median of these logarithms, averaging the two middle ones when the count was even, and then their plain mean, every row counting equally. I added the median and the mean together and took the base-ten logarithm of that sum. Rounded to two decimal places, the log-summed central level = -0.20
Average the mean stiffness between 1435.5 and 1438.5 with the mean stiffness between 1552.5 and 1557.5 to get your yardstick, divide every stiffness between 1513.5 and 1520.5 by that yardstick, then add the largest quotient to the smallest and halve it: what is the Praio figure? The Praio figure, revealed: 0.97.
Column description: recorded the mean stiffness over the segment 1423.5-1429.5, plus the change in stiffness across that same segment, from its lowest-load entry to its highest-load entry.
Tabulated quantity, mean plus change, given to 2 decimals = 2.03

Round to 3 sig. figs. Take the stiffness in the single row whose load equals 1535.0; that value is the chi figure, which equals 2.11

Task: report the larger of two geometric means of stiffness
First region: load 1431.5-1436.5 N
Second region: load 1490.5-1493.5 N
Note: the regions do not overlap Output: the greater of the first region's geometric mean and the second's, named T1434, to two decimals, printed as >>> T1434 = 2.10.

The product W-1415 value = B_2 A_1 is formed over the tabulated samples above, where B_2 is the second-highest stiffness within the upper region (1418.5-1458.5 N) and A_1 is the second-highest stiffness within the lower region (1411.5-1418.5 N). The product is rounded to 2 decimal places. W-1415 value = 3.72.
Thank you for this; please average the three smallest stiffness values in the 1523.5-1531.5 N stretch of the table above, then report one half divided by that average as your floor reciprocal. 0.250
